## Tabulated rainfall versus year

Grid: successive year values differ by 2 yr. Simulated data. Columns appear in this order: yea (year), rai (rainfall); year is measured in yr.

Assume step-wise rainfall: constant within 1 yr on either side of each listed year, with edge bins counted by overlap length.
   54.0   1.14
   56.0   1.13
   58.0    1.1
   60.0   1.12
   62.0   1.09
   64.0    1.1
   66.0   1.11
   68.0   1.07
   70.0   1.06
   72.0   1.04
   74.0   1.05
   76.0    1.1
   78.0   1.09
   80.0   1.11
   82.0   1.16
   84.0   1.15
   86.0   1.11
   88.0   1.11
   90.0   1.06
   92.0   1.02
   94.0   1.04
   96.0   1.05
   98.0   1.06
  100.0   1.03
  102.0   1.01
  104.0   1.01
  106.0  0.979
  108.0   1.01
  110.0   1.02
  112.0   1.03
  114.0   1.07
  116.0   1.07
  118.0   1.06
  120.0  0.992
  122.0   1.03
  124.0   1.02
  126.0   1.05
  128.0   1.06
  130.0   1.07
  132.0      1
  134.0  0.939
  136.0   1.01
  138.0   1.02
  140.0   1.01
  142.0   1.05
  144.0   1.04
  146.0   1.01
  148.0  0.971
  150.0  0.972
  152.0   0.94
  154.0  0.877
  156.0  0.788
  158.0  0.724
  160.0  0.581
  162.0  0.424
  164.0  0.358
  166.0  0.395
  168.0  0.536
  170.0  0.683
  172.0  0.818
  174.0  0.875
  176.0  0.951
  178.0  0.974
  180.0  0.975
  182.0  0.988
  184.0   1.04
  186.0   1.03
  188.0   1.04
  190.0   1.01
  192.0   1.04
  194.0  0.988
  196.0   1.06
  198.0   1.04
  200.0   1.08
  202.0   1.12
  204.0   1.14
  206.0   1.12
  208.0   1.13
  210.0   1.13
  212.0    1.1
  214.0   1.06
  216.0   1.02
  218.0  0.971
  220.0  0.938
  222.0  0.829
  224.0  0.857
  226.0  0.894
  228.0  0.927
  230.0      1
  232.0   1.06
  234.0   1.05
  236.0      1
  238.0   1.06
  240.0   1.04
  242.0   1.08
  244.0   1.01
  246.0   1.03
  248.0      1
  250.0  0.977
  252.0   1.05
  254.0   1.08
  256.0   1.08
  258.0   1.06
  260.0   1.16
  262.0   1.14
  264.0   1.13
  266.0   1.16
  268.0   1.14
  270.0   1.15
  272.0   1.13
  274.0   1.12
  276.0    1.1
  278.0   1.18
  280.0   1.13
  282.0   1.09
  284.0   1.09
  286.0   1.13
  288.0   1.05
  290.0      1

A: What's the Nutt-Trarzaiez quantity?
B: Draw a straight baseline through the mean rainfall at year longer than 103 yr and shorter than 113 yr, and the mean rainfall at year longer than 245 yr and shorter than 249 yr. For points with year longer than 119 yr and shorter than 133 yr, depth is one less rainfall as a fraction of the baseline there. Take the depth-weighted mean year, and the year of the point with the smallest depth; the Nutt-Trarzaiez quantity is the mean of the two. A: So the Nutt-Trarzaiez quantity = 129.0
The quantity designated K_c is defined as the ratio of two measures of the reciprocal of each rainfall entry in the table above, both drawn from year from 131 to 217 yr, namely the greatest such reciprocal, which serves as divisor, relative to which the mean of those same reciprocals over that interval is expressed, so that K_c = 0.416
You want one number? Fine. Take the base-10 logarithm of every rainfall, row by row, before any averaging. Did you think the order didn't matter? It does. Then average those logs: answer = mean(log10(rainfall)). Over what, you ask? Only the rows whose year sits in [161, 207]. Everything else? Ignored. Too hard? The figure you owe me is -0.07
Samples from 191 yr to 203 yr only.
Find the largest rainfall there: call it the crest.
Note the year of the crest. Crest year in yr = 202.0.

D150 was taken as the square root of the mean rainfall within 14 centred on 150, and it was 0.97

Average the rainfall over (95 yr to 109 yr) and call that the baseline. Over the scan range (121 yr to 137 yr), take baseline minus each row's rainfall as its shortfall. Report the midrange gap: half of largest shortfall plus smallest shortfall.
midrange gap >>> 0.02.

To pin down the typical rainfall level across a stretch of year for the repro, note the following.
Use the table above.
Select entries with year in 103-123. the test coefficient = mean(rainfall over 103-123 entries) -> 1.03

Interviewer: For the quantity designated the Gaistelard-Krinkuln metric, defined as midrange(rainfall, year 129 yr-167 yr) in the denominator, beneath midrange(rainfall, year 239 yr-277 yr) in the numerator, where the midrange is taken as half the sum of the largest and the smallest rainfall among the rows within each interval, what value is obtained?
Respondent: 1.50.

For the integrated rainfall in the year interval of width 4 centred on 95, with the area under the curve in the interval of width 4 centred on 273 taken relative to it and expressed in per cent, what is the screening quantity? 108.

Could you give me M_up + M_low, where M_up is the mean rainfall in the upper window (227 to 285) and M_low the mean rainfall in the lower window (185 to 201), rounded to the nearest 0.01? 2.11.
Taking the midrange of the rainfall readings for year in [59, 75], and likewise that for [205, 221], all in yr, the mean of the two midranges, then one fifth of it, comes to 0.211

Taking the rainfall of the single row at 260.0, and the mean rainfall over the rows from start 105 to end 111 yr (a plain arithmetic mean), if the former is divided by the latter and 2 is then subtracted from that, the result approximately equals -0.84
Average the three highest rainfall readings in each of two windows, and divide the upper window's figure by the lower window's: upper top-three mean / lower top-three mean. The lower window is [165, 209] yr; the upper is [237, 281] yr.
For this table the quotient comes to 1.03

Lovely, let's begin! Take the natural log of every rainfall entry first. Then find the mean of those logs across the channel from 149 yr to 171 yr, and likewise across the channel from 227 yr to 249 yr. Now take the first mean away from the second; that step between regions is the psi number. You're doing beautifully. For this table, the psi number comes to 0.49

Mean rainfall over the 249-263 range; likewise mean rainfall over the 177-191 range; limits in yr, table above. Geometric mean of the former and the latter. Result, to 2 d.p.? 1.04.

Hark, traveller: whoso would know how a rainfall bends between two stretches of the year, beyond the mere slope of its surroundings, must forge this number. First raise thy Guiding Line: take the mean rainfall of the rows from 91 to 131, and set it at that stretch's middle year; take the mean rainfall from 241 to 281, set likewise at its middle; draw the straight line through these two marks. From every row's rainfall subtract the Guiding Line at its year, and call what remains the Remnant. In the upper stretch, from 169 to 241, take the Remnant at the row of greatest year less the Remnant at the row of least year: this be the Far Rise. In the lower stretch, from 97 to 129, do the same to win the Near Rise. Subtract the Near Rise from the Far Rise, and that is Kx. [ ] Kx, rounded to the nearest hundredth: 0.34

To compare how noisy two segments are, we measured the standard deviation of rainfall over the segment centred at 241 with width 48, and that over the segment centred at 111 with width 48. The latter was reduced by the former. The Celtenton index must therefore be -0.05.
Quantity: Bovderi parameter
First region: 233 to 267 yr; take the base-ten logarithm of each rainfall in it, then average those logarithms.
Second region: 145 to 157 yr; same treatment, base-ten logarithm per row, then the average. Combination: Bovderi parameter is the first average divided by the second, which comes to -0.8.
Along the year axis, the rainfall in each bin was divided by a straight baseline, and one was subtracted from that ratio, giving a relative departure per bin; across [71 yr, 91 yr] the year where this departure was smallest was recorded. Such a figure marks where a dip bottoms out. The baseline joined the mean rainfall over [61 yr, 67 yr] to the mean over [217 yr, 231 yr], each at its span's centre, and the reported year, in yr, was 72.0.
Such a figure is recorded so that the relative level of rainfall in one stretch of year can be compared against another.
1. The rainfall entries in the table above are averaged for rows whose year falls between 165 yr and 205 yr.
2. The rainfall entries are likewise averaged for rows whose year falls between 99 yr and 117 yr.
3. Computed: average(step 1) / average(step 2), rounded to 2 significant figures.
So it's 0.92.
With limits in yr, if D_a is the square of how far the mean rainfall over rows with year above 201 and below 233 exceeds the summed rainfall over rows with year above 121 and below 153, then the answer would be 230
